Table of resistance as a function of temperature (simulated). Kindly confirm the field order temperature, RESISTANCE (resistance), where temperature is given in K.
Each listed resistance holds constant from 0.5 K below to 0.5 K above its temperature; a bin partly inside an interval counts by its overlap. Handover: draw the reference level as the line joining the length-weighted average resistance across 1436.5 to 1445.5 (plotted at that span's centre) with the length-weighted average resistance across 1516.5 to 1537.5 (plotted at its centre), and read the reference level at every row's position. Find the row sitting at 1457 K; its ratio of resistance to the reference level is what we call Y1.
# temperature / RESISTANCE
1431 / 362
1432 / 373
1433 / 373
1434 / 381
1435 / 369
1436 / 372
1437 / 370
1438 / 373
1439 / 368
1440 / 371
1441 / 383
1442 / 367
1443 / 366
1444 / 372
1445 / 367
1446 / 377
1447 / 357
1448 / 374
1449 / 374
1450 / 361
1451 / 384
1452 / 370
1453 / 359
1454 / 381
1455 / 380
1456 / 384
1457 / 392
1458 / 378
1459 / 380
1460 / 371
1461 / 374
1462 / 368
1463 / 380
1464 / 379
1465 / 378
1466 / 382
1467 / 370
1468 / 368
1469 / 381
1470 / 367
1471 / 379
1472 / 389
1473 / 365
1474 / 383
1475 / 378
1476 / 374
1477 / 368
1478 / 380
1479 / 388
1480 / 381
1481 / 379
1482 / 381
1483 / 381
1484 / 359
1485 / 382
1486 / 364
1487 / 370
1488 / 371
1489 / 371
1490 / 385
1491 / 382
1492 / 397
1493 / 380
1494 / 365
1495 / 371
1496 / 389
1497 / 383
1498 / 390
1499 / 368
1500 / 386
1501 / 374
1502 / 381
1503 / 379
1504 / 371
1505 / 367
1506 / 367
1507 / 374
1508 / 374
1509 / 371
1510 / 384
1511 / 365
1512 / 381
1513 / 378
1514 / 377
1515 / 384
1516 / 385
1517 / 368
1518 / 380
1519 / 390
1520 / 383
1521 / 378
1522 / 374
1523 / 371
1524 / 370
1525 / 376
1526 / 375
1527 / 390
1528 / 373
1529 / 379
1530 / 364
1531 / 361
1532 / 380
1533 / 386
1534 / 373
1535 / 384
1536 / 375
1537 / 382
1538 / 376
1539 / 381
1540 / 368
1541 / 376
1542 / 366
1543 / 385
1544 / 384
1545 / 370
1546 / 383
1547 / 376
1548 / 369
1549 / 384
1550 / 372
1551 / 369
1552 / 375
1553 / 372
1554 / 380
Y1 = 1.05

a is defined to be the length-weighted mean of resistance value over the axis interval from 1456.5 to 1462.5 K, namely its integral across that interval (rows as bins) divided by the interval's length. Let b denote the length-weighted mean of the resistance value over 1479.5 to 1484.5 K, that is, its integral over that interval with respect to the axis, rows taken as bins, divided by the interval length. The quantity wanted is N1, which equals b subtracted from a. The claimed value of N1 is 1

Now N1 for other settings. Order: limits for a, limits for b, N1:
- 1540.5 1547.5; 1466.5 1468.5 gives 8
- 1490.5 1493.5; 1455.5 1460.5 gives 5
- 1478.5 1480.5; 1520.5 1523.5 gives 10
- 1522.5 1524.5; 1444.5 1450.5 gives 2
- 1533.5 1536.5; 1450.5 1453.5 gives 6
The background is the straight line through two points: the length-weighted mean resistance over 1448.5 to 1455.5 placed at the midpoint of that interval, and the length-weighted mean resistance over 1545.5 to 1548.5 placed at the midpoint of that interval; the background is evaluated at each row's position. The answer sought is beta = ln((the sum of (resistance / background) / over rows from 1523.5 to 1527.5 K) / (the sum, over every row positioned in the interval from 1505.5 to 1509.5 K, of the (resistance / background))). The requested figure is 0.015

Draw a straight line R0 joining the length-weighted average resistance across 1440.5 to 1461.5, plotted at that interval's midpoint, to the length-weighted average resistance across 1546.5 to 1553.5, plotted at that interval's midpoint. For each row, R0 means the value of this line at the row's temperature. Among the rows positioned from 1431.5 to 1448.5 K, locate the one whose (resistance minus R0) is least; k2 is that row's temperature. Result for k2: 1447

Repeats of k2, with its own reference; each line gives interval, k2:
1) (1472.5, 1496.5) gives 1484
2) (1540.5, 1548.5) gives 1542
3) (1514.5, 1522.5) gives 1517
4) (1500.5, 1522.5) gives 1511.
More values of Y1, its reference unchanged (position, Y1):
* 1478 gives 1.02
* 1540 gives 0.97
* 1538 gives 1.00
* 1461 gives 1.00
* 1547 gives 0.99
